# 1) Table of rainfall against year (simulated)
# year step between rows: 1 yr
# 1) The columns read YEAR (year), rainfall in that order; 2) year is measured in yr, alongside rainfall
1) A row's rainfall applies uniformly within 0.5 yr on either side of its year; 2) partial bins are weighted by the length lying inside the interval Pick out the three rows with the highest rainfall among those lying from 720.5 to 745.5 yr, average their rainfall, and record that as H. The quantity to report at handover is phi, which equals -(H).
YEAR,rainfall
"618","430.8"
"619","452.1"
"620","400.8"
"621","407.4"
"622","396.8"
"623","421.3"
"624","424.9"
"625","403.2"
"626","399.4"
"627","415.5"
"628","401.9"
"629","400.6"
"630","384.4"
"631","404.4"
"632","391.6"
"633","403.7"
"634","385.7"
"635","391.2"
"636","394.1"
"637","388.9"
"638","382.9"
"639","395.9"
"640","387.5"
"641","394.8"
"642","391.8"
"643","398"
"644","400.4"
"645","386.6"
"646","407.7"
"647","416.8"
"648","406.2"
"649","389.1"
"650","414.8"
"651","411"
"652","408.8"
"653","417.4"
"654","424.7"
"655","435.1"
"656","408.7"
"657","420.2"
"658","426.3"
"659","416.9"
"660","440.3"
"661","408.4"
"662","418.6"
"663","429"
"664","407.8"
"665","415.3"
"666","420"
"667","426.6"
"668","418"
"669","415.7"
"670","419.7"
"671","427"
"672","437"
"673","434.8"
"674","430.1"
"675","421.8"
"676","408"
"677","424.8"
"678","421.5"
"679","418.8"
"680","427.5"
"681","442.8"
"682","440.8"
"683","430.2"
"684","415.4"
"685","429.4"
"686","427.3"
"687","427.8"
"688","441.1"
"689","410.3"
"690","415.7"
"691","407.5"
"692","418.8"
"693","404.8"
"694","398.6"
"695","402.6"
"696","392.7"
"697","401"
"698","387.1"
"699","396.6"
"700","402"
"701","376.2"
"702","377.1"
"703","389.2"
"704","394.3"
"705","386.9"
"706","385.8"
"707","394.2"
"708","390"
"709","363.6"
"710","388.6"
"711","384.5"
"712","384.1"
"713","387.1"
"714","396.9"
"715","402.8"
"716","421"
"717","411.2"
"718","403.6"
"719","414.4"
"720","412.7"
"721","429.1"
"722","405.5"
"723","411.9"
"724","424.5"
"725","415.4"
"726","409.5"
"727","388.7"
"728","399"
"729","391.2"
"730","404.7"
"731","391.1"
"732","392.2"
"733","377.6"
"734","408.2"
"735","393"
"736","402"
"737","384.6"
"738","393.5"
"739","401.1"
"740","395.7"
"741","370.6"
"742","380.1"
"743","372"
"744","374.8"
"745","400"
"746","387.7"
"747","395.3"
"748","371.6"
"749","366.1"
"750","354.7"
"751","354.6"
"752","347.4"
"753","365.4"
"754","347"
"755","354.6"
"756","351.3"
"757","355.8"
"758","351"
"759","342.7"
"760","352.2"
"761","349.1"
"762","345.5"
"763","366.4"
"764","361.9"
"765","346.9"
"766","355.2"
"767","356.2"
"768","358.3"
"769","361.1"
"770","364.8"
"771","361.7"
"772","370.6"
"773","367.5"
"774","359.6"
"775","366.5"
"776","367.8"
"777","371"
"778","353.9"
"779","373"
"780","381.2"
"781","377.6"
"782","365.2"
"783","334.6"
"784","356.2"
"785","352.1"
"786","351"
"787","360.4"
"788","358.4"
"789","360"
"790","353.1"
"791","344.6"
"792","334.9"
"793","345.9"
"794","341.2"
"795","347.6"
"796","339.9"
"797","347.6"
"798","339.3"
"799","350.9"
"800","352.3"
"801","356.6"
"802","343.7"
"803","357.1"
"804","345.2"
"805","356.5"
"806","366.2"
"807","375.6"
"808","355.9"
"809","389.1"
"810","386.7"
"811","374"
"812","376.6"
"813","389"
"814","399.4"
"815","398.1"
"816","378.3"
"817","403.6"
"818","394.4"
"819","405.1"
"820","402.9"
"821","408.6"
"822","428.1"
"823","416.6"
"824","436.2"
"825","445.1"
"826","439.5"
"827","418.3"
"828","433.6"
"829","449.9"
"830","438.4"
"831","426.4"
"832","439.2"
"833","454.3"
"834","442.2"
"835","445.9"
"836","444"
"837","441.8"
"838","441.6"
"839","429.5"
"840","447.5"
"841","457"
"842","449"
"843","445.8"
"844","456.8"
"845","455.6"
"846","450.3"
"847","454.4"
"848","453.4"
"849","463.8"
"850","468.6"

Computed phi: -423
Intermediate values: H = 423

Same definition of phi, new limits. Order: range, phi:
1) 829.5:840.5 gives -449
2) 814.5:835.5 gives -450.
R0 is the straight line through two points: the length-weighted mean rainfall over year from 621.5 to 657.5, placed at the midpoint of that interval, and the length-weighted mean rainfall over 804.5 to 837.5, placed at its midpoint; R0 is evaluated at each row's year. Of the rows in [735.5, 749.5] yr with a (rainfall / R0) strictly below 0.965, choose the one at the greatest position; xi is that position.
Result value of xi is 749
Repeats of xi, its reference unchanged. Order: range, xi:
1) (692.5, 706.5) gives 706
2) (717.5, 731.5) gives 731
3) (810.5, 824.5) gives 818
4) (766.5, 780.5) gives 780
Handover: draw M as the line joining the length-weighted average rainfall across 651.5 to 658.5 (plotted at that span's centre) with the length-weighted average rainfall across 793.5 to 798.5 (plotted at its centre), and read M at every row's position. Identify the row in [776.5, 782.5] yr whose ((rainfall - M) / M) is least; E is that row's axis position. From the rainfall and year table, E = 778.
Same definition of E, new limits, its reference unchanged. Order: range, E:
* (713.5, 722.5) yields 714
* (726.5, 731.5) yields 727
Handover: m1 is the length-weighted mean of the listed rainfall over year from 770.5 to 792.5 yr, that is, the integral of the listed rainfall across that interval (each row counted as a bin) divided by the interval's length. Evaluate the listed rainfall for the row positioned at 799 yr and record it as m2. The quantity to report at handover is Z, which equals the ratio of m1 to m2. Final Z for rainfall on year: 1.03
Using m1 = 360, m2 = 350.9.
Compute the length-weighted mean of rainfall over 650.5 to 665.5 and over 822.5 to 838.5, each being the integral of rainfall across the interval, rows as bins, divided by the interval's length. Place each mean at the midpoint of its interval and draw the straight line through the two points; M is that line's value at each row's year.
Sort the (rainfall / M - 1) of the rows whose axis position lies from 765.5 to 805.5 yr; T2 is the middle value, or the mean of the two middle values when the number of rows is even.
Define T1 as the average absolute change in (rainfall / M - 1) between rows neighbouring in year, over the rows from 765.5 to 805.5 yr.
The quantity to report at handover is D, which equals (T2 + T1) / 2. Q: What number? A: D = -0.080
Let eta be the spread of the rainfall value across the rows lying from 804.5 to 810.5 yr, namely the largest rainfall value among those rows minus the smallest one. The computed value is 33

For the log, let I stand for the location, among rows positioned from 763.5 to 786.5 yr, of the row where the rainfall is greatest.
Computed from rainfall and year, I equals 780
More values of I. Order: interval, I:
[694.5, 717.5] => 716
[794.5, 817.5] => 817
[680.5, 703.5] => 681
